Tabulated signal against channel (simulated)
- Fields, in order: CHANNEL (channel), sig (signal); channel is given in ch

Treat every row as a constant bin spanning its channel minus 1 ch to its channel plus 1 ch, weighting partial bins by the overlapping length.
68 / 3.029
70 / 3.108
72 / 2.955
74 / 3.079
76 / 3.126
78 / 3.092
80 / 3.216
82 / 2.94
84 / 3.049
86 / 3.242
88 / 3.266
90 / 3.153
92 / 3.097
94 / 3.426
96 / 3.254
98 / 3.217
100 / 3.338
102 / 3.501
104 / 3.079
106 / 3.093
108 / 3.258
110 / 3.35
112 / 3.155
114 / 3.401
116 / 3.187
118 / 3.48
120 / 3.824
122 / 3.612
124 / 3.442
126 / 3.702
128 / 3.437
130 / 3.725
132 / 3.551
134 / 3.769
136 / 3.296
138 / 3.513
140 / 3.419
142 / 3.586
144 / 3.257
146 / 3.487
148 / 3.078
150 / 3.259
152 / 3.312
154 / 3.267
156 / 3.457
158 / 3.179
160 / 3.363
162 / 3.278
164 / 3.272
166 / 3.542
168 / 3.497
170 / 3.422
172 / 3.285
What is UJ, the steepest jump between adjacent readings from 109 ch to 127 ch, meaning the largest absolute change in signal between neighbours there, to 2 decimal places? 0.34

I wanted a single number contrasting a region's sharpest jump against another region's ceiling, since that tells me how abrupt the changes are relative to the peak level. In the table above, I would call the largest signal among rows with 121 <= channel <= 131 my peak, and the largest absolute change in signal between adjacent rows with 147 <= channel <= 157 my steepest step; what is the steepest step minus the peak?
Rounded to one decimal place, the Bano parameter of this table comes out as -3.5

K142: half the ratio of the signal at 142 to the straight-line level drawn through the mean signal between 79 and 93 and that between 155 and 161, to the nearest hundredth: 0.55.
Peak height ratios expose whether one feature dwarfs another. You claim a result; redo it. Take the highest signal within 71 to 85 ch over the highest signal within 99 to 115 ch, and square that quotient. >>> 0.84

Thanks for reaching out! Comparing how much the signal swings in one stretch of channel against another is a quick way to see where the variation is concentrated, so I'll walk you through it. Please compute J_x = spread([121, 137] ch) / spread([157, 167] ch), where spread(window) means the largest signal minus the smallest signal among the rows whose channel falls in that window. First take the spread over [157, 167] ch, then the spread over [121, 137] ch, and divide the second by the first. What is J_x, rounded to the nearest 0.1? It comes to 1.3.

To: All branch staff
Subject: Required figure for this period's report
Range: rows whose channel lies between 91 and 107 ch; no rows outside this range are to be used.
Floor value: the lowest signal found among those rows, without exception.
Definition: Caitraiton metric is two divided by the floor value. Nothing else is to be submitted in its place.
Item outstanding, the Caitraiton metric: 0.650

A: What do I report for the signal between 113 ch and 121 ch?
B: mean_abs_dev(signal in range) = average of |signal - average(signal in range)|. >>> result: 0.179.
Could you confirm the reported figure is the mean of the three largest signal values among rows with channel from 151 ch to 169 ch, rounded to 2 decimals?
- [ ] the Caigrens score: 3.50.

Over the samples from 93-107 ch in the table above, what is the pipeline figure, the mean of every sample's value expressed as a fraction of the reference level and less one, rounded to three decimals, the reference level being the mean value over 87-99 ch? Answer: 0.011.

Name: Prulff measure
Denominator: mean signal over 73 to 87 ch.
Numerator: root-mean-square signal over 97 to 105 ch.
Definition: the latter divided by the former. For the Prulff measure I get 1.06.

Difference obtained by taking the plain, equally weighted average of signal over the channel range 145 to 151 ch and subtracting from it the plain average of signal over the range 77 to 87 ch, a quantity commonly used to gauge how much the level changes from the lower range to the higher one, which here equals 0.17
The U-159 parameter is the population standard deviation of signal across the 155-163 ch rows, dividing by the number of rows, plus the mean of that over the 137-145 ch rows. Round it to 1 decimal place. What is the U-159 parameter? 3.5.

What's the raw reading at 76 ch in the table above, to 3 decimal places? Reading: 3.126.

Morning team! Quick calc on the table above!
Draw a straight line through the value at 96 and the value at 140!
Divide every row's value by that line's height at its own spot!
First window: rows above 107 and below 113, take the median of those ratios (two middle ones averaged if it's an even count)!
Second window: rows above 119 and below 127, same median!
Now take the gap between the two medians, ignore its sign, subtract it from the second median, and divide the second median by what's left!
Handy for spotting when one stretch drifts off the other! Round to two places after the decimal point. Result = 1.10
